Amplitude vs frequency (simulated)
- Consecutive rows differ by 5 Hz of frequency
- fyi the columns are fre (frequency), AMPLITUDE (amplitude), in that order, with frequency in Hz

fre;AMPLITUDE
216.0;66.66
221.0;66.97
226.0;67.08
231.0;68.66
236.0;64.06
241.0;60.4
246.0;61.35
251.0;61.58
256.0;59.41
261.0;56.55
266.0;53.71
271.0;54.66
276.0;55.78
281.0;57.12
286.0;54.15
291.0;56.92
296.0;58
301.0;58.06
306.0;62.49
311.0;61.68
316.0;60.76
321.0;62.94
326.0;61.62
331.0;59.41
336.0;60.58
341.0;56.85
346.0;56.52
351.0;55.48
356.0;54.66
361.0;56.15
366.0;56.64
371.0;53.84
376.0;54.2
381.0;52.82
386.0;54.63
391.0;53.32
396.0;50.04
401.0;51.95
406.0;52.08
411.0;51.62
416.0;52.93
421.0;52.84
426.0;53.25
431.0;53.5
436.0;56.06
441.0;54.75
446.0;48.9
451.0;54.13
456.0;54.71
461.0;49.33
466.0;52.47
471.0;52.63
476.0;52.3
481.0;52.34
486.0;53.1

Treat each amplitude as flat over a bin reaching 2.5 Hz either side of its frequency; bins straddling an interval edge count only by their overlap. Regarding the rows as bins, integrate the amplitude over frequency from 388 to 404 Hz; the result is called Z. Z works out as 830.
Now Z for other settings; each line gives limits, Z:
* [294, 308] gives 833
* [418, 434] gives 852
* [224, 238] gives 933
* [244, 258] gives 851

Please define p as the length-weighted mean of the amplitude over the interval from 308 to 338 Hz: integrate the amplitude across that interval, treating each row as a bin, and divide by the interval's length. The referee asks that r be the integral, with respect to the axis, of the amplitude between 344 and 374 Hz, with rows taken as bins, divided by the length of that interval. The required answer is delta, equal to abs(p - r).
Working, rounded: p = 61.2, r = 55.5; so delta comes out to 5.7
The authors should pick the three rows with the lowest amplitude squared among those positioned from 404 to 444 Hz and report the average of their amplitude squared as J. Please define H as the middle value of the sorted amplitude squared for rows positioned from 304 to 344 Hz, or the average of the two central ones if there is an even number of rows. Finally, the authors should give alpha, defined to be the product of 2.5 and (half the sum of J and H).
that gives 8084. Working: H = 3744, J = 2723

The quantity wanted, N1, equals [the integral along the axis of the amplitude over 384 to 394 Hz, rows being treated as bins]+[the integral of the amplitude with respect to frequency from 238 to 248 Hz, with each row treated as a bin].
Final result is 1148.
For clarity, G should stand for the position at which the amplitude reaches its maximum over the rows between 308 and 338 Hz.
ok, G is 321.0 Hz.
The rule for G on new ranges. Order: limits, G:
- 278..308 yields 306.0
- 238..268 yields 251.0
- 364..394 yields 366.0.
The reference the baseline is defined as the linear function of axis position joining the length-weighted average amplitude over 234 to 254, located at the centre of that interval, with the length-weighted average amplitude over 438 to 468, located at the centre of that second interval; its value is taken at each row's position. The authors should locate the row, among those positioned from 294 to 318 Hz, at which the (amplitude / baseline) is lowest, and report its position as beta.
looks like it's 296.0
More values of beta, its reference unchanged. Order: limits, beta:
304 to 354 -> 351.0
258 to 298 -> 266.0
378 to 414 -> 396.0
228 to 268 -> 266.0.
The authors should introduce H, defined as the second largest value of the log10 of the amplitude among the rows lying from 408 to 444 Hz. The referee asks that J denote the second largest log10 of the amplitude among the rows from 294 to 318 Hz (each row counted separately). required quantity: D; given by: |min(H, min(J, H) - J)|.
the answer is 0.05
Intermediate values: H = 1.74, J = 1.79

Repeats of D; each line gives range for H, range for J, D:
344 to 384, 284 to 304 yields 0.01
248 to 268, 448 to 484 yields 0.00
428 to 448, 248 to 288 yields 0.04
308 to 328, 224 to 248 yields 0.04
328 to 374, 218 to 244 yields 0.05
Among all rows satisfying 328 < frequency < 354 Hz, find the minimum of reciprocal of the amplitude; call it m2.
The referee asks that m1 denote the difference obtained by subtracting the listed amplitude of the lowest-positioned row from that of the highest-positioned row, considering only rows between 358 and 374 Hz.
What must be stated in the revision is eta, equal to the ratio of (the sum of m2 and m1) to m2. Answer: -139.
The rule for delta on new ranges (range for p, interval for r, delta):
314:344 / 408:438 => 7.0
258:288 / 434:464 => 2.5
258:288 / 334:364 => 1.2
